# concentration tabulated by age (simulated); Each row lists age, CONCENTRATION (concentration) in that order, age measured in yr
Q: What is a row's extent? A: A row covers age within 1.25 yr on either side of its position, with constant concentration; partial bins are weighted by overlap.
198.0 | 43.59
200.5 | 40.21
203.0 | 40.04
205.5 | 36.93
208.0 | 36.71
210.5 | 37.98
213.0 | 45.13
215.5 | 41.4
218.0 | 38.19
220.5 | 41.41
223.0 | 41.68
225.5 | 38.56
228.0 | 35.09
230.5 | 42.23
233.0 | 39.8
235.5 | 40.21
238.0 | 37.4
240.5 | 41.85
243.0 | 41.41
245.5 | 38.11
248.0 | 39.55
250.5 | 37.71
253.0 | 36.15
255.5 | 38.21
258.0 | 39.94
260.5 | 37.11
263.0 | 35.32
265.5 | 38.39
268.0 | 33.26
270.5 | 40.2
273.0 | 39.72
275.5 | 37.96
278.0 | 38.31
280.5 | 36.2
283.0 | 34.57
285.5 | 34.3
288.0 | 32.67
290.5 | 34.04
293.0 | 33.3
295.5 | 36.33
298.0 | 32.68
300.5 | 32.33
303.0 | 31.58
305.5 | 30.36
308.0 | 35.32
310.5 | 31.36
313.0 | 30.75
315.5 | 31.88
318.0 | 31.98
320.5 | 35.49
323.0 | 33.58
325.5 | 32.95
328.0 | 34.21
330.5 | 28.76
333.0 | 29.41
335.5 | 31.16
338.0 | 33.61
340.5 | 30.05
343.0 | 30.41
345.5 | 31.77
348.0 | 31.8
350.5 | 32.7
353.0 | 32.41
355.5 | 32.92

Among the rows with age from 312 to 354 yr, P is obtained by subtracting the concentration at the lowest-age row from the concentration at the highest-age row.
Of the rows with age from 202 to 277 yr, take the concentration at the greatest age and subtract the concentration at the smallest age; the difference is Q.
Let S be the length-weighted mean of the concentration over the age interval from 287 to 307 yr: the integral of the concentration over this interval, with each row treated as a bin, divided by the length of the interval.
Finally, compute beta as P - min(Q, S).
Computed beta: 3.7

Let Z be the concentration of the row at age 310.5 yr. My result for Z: 31.36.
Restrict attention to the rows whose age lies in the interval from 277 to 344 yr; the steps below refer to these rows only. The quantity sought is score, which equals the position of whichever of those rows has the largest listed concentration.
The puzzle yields 278.0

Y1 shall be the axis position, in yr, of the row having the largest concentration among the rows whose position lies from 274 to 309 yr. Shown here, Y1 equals 278.0 yr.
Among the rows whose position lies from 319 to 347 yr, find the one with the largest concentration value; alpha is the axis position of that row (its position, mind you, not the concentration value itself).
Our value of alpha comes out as 320.5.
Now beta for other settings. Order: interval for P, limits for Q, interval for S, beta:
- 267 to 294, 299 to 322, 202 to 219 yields -3.1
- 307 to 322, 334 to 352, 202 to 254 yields -1.4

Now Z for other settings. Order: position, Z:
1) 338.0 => 33.61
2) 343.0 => 30.41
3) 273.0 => 39.72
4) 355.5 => 32.92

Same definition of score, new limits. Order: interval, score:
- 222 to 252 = 230.5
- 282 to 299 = 295.5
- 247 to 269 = 258.0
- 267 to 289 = 270.5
